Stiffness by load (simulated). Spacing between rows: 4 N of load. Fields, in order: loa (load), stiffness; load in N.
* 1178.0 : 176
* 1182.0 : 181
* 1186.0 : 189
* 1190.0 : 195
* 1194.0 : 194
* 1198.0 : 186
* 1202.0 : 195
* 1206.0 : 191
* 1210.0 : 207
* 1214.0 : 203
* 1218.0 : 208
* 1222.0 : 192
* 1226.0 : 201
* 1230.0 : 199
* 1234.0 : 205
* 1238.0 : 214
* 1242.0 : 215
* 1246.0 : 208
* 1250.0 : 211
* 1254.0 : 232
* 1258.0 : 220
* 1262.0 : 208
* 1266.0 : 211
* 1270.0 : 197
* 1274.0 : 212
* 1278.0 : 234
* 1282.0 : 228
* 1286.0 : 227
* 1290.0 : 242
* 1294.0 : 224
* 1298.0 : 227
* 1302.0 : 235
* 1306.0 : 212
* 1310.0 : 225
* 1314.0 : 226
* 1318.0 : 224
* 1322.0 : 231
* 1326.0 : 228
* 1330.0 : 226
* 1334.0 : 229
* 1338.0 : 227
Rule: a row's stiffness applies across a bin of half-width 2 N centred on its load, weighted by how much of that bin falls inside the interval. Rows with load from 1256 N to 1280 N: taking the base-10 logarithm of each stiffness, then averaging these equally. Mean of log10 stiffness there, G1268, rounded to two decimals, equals 2.33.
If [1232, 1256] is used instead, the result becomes 2.33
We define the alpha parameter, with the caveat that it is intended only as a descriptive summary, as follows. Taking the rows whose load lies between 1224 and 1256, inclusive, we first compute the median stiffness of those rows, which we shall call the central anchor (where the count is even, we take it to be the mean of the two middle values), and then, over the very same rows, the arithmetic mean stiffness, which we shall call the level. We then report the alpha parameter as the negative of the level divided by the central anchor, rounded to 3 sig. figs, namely -1.01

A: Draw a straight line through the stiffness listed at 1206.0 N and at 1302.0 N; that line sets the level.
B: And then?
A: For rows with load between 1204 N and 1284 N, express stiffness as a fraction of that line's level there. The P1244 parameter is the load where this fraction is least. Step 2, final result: 1270.0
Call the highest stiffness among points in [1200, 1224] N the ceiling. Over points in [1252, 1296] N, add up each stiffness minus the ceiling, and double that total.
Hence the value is 294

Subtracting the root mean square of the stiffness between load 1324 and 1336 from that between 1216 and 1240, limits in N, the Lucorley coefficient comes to -24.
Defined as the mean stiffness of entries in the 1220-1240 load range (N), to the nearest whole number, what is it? 202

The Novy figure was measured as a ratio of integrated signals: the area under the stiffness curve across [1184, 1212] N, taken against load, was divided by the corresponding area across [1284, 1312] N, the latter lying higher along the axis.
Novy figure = 0.852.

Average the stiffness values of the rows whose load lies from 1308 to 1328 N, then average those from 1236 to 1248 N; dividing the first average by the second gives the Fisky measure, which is 1.07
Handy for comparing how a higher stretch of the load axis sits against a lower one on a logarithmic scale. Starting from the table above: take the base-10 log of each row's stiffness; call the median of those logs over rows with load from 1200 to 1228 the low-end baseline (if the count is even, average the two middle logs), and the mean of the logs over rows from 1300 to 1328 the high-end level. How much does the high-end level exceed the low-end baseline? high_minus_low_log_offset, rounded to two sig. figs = 0.050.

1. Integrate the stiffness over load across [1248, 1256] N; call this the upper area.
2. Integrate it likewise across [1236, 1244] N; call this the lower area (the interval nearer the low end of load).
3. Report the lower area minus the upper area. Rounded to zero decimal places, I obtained -56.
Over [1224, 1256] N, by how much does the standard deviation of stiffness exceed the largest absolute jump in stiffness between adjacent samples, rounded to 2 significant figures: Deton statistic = -11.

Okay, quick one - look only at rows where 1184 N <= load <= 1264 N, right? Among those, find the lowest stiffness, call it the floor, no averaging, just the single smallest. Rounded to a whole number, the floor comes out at 186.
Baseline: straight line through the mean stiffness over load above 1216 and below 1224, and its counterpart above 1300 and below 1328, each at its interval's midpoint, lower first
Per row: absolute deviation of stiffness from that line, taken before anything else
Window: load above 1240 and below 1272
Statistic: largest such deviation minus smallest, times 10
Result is 218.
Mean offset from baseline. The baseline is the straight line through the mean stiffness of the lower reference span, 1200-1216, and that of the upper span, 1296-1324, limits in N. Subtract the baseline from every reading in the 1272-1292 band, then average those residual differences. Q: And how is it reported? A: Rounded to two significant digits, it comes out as 10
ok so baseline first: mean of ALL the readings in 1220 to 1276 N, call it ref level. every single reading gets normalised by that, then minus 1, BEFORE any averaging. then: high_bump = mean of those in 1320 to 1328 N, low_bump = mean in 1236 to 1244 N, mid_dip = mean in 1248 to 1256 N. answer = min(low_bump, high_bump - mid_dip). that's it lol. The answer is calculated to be 0.03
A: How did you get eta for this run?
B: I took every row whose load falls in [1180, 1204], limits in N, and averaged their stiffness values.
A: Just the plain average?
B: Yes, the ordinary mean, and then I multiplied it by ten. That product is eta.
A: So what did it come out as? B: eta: 1900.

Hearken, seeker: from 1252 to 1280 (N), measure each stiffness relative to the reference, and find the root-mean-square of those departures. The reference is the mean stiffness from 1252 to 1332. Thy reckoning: 14.2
